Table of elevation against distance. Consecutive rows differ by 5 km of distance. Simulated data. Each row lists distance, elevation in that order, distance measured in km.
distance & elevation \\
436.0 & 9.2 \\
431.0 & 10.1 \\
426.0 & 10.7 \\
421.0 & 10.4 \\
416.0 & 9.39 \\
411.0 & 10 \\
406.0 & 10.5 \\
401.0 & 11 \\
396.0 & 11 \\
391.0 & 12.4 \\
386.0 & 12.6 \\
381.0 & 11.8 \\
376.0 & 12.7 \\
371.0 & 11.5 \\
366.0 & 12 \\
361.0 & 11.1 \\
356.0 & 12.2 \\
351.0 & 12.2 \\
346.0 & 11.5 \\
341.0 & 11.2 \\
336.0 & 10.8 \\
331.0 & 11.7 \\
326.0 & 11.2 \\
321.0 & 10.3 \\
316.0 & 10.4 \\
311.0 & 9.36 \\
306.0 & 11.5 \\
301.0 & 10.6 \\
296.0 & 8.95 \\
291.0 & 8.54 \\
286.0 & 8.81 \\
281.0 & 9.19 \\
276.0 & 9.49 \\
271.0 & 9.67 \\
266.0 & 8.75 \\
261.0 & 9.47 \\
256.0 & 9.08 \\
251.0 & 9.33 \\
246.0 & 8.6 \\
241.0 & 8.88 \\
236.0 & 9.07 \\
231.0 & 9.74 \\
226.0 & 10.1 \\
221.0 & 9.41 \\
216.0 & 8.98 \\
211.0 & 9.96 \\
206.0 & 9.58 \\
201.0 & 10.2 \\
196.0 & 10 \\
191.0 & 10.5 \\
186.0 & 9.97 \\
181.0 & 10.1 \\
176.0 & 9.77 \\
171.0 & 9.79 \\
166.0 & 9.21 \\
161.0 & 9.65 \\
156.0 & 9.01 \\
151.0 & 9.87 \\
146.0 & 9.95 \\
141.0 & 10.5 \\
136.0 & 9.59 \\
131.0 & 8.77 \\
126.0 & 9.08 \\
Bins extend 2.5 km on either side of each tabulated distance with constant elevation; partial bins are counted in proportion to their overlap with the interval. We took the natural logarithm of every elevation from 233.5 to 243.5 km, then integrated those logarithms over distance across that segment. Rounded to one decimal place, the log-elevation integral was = 21.9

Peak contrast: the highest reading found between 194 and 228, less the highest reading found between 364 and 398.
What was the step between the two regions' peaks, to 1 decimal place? -2.5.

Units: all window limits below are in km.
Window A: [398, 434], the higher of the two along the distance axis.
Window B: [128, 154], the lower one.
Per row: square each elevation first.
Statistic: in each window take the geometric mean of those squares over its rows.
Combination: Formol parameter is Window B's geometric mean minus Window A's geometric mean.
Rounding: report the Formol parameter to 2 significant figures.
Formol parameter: -11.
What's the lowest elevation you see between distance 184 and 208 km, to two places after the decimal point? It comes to 9.58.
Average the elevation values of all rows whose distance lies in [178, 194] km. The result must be 10.2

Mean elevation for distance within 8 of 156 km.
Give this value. 9.5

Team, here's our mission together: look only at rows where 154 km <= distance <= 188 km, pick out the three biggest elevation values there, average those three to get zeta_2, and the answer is 10.0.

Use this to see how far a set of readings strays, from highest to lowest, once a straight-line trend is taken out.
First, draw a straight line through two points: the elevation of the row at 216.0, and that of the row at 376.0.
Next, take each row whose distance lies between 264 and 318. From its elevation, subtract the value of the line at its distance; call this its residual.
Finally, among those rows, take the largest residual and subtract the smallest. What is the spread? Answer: 2.6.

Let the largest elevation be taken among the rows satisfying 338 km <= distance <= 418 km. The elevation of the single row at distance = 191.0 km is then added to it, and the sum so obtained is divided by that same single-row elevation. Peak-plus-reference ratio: 2.21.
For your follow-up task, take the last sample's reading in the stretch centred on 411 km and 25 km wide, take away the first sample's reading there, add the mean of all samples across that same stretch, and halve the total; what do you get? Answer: 4.83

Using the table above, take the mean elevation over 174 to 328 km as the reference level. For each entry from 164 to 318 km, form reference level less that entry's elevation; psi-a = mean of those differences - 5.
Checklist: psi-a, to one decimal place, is -4.9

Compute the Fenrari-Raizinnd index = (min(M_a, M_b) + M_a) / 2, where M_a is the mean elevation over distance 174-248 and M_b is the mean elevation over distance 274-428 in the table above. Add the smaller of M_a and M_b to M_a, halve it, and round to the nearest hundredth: 9.66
